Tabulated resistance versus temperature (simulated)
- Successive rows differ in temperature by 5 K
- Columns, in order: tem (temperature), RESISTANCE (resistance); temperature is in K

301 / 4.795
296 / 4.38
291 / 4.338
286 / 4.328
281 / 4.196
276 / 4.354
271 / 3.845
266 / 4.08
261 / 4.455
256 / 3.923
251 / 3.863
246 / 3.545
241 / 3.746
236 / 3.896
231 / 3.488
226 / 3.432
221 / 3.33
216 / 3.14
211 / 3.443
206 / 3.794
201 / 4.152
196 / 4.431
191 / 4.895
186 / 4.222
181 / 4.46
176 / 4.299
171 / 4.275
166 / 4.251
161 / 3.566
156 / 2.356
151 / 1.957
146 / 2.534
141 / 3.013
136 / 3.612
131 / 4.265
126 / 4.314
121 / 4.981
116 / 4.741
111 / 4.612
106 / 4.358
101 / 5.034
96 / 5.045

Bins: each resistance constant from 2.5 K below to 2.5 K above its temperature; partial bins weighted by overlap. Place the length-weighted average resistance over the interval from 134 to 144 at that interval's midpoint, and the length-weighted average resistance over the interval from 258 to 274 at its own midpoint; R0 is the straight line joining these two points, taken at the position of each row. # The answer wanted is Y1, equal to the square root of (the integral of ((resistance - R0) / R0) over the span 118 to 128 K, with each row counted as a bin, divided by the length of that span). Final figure 0.70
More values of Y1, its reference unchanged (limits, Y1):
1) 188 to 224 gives 0.22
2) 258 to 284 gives 0.07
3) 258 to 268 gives 0.19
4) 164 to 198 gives 0.49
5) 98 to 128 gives 0.72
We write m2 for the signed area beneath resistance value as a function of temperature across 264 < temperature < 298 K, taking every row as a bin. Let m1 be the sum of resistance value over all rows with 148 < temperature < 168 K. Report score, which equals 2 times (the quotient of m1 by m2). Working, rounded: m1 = 12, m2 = 143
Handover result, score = 0.17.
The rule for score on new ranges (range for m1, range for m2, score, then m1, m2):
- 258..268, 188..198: 0.37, 9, 47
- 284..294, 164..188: 0.17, 9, 103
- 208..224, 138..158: 0.40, 10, 50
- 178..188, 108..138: 0.13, 9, 133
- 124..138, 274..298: 0.24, 12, 104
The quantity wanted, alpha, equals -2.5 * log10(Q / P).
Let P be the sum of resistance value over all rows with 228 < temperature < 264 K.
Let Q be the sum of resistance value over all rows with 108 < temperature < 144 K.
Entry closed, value -0.1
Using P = 27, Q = 30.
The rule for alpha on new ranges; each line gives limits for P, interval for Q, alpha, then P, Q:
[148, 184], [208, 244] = 0.0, 25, 24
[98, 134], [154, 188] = 0.2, 32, 27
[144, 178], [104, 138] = -0.3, 23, 31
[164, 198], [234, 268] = 0.1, 31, 28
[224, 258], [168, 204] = -0.2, 26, 31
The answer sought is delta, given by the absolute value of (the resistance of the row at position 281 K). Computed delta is 4.20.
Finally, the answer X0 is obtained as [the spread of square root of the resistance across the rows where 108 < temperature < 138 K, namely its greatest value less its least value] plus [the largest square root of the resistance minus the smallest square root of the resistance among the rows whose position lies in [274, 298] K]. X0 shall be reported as 0.38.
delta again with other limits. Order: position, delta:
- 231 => 3.49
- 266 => 4.08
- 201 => 4.15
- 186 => 4.22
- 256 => 3.92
